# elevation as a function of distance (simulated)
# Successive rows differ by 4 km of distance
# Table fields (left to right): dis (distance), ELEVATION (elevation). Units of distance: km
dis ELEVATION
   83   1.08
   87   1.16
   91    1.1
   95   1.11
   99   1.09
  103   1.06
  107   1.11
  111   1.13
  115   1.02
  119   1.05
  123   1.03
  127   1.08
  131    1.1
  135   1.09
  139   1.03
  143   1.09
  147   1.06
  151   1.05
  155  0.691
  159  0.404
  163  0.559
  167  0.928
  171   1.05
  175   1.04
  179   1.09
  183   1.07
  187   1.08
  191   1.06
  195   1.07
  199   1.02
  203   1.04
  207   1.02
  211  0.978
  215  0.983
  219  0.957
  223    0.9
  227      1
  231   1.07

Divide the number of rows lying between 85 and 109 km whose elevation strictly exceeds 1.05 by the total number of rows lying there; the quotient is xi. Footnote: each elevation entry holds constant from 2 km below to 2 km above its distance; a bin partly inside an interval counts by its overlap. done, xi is 1.0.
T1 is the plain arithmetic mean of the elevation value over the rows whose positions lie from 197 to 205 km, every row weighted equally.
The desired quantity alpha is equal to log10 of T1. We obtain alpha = 0.013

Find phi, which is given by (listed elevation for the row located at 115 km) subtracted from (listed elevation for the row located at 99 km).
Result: 0.07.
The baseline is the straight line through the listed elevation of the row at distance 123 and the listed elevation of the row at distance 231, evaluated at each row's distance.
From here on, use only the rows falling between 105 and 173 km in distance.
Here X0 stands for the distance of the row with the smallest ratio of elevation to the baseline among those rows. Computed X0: 159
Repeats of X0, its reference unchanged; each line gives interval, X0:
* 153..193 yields 159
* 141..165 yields 159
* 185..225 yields 223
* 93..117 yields 115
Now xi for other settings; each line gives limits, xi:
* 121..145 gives 0.7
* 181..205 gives 0.7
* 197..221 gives 0.0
